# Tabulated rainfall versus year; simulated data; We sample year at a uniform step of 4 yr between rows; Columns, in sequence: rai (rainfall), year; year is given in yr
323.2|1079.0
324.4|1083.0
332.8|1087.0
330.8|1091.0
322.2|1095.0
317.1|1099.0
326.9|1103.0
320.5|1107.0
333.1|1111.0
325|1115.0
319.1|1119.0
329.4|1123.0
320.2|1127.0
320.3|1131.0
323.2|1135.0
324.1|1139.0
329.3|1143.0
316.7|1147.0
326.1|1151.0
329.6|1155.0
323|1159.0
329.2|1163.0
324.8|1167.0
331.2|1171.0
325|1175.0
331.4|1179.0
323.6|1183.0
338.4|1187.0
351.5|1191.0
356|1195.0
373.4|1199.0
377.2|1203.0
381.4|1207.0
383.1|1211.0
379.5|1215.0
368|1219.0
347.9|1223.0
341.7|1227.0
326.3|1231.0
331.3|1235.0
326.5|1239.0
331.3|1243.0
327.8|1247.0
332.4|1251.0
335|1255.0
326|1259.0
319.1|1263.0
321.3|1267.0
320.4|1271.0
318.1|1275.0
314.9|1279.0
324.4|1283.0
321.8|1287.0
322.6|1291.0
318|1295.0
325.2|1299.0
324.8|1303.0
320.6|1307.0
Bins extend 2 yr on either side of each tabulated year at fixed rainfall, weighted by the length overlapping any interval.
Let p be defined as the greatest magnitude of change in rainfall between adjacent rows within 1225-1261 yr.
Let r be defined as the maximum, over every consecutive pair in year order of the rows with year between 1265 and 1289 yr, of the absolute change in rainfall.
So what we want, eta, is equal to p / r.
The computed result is 1.6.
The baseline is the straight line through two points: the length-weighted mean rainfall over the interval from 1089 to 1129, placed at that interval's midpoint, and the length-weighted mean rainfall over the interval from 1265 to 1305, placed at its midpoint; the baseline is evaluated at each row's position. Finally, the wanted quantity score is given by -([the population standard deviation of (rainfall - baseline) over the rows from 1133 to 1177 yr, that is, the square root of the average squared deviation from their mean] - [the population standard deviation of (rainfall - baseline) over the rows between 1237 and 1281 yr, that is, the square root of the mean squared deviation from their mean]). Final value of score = 2.0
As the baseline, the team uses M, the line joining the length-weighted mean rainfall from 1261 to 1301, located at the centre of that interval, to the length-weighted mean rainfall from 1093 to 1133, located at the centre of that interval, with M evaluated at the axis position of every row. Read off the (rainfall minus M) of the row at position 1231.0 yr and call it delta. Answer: 5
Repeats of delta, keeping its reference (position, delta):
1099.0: -7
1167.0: 2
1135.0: 0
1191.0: 29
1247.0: 7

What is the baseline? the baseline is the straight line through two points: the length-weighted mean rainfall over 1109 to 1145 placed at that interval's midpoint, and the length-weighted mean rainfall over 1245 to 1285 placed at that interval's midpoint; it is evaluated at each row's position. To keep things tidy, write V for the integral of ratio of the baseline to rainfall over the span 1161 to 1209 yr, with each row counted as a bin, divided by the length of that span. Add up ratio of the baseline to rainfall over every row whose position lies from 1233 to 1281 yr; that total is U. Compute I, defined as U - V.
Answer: 11.0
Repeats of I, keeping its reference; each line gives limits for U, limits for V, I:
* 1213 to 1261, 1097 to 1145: 10.5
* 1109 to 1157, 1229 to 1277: 11.0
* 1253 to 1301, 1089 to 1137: 11.1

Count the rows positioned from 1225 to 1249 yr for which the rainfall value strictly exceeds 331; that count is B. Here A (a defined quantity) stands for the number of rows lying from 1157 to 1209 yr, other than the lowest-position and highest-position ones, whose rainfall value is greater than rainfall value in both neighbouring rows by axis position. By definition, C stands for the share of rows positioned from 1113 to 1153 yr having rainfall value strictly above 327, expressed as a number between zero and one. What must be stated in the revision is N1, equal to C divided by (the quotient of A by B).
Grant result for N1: 0.2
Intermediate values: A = 3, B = 3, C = 0.2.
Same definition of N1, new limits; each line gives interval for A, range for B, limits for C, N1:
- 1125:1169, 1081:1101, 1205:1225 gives 0.3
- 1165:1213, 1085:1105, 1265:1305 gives 0.0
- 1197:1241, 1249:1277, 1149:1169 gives 0.4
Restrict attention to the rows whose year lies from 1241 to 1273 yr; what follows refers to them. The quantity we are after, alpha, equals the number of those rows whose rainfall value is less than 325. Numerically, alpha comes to 3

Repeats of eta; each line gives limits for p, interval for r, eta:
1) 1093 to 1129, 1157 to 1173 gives 2.0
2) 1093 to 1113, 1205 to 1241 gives 0.6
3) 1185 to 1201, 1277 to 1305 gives 1.8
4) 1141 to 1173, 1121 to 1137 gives 1.4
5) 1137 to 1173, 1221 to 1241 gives 0.8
